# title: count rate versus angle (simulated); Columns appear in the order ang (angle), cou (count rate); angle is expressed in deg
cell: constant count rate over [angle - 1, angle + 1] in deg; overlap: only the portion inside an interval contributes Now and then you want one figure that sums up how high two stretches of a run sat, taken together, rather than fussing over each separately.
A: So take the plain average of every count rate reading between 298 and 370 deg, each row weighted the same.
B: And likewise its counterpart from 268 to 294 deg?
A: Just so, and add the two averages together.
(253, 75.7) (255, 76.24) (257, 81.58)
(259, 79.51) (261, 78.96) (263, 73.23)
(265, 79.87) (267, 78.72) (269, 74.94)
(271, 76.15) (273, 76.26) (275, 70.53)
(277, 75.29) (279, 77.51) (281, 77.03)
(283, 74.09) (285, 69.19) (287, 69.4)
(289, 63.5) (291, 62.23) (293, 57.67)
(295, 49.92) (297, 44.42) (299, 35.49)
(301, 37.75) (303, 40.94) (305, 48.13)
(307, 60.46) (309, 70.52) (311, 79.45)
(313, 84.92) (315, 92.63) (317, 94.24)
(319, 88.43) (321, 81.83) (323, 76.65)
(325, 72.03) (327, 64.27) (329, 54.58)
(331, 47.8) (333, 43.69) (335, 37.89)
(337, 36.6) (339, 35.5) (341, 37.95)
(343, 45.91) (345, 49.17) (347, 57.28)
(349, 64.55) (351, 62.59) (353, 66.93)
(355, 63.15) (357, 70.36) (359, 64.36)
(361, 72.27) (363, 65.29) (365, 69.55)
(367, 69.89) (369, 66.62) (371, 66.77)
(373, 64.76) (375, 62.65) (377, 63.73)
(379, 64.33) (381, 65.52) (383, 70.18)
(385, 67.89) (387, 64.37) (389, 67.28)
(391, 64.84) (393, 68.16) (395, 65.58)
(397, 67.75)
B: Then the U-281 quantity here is 132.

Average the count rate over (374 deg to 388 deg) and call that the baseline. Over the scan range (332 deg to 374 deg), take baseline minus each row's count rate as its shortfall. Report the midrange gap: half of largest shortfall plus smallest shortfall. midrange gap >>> 12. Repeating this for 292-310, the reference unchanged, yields 13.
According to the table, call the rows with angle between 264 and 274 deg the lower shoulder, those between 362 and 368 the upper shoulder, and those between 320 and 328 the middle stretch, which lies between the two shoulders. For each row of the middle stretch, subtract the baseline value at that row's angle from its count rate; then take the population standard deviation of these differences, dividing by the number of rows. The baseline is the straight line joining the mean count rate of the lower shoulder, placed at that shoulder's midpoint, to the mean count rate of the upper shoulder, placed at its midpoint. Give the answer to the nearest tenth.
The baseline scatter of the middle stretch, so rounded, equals 6.2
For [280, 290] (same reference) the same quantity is 4.4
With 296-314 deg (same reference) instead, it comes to 18.1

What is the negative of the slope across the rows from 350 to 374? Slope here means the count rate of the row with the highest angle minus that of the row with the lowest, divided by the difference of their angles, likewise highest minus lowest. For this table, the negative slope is -0.10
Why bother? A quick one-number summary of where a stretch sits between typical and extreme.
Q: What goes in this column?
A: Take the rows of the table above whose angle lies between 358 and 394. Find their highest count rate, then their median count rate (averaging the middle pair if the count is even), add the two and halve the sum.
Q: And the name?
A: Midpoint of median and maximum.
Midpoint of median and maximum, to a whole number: 69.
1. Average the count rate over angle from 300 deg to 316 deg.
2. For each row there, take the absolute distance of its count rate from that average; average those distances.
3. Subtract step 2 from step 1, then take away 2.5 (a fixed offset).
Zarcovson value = 44.3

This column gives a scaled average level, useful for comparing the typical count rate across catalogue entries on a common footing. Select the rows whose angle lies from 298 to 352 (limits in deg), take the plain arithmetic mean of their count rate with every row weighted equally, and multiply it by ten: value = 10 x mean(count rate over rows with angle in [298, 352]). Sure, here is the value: 593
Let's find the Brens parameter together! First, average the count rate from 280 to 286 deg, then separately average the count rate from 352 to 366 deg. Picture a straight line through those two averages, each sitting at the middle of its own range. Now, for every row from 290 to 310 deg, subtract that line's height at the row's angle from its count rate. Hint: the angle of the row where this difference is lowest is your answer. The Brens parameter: 299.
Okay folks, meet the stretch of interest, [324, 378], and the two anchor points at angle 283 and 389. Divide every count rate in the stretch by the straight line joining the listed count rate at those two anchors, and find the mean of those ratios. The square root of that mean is 0.92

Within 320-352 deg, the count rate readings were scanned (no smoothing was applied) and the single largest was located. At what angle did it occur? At 321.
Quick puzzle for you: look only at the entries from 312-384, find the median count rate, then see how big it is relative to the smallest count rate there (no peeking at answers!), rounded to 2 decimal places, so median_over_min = 1.82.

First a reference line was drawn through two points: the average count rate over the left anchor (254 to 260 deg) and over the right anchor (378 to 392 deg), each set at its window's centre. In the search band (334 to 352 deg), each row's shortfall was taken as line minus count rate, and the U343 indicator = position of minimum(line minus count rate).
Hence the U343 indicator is 349 deg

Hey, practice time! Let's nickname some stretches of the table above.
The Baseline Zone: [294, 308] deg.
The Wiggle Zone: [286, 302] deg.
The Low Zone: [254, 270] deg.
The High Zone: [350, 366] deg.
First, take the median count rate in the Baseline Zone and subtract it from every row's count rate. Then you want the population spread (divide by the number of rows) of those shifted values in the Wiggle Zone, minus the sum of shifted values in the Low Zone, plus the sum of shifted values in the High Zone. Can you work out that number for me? -77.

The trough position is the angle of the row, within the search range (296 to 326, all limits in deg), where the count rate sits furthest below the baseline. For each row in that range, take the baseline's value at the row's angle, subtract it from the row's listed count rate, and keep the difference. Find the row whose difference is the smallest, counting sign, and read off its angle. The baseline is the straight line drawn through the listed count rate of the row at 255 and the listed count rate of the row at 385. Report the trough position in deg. 299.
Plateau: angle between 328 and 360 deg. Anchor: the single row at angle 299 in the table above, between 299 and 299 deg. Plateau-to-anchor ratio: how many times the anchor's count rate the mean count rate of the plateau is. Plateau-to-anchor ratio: 1.48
